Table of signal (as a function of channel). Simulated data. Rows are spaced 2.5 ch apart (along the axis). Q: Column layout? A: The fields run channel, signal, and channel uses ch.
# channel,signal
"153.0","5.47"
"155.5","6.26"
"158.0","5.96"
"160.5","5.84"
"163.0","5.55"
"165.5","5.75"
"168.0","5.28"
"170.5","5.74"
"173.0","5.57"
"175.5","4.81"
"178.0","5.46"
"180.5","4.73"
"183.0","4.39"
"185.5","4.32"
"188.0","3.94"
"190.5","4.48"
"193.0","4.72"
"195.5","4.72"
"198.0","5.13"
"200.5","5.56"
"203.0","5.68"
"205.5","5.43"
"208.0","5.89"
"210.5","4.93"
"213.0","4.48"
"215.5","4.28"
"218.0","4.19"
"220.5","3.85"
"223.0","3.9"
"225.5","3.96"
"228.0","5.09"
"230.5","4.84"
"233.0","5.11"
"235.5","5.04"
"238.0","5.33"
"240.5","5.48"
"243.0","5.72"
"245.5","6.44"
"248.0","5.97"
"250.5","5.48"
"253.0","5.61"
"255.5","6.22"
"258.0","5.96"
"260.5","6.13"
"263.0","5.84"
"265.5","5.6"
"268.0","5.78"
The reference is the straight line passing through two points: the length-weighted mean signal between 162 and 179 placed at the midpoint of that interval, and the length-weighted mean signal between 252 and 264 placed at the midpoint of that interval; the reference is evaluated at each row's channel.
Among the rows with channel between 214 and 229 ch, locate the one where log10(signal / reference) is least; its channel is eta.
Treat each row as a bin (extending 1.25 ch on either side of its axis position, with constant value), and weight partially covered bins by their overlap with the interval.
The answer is 220.5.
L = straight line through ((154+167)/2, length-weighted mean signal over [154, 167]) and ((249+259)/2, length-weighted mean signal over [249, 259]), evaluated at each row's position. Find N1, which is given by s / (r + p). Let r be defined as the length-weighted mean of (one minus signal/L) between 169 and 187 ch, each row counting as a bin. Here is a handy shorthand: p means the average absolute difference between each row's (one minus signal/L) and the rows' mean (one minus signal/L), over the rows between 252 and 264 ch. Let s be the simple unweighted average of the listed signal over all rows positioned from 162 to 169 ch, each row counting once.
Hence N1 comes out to 31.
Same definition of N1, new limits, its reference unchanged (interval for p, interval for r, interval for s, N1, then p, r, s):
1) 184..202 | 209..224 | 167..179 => 16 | 0.066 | 0.26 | 5.37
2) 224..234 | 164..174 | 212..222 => 37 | 0.068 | 0.05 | 4.20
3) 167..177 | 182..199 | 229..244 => 19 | 0.052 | 0.23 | 5.25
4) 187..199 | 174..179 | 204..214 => 30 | 0.053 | 0.12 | 5.18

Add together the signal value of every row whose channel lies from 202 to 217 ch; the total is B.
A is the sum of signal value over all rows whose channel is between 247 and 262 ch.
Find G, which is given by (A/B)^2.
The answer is 1.3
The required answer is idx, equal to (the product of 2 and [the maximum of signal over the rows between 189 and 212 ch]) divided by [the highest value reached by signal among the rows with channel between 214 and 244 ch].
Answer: 2.06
